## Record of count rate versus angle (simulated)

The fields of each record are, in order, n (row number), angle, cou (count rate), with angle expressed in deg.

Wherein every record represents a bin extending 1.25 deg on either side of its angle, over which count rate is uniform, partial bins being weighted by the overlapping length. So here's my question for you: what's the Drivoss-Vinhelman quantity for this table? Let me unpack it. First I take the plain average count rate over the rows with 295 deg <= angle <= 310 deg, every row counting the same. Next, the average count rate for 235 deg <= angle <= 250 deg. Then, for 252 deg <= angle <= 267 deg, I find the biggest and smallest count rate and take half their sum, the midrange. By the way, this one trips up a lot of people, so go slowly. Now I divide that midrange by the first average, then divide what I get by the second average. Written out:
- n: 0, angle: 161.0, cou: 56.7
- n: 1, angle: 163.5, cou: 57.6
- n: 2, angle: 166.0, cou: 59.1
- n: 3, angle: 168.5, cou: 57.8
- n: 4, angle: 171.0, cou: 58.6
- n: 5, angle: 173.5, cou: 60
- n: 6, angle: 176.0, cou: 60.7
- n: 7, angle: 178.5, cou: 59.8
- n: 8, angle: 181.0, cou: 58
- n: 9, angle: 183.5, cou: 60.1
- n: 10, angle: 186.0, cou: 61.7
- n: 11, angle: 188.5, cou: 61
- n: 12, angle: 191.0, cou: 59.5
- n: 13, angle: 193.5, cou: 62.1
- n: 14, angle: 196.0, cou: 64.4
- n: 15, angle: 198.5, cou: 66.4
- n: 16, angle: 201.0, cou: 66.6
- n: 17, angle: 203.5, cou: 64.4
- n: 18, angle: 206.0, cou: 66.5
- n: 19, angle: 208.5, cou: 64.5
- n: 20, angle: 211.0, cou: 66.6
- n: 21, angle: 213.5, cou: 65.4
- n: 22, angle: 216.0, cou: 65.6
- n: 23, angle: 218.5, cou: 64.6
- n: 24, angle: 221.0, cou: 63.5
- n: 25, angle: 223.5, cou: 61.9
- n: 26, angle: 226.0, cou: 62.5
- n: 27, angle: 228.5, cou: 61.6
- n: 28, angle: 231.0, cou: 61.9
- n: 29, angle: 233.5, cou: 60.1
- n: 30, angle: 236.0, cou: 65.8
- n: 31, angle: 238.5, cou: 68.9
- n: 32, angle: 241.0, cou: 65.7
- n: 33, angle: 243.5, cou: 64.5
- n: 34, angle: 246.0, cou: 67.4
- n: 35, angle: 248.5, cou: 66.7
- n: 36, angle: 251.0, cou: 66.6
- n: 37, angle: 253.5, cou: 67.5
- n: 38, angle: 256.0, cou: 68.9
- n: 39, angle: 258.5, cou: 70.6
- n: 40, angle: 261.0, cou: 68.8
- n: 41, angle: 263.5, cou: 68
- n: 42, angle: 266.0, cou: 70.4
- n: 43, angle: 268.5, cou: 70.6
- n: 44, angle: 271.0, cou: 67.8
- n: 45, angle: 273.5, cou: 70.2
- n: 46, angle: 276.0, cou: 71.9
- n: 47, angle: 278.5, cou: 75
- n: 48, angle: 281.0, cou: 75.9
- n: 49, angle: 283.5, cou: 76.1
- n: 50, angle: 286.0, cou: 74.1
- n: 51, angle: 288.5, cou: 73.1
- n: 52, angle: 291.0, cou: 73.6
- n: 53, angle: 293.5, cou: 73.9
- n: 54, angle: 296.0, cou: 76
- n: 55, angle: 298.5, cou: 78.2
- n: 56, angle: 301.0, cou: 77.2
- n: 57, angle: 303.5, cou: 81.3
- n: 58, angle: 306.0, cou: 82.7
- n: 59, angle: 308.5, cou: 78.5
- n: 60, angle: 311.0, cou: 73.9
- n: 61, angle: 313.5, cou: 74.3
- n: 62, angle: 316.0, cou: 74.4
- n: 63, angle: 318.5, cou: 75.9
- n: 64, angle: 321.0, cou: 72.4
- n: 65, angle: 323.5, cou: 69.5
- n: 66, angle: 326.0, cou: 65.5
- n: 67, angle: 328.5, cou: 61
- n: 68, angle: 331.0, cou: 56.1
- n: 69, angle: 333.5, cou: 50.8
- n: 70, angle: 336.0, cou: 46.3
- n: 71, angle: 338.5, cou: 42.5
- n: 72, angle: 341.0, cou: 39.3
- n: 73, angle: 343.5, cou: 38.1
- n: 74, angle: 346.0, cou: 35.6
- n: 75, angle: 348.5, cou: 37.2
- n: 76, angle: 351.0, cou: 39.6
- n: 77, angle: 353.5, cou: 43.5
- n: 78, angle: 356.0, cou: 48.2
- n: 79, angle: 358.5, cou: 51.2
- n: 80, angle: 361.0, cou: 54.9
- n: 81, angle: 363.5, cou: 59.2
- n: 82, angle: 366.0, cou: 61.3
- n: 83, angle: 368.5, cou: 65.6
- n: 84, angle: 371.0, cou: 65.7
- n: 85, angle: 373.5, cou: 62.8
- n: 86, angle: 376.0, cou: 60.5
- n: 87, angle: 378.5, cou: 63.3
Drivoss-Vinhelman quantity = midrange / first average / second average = 0.0131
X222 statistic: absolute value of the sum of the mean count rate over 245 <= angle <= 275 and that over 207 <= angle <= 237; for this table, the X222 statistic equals 132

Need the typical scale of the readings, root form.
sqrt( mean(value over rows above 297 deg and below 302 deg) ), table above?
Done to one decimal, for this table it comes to 8.8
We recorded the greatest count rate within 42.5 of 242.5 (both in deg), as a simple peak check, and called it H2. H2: 76.1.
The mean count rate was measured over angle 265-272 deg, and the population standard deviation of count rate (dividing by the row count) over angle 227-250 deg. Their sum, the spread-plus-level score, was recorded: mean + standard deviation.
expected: 72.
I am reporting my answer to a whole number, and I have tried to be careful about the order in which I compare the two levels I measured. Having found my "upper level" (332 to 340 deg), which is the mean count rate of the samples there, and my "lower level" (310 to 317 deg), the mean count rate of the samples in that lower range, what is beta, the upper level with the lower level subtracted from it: -28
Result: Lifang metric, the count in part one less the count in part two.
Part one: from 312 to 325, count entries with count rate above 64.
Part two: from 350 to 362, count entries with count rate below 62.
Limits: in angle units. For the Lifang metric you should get 0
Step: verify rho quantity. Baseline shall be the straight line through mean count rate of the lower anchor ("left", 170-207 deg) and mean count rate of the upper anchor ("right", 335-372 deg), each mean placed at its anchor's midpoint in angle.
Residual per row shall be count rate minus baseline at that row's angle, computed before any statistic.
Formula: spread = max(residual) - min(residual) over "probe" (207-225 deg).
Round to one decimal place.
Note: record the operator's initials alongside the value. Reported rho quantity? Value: 3.7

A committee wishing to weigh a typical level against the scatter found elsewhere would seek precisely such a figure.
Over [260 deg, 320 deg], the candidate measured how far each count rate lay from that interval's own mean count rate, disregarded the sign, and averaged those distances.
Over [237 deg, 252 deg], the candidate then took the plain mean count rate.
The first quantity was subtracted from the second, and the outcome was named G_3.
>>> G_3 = 63.7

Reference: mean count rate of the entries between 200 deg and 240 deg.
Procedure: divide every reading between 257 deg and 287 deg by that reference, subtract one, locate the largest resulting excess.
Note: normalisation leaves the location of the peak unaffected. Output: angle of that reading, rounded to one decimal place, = 283.5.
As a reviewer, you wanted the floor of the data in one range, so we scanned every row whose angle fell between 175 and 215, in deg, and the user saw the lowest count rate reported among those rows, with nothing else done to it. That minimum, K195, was 58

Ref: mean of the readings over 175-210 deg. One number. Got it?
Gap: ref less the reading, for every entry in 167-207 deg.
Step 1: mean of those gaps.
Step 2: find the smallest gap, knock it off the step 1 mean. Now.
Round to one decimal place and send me 4.9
